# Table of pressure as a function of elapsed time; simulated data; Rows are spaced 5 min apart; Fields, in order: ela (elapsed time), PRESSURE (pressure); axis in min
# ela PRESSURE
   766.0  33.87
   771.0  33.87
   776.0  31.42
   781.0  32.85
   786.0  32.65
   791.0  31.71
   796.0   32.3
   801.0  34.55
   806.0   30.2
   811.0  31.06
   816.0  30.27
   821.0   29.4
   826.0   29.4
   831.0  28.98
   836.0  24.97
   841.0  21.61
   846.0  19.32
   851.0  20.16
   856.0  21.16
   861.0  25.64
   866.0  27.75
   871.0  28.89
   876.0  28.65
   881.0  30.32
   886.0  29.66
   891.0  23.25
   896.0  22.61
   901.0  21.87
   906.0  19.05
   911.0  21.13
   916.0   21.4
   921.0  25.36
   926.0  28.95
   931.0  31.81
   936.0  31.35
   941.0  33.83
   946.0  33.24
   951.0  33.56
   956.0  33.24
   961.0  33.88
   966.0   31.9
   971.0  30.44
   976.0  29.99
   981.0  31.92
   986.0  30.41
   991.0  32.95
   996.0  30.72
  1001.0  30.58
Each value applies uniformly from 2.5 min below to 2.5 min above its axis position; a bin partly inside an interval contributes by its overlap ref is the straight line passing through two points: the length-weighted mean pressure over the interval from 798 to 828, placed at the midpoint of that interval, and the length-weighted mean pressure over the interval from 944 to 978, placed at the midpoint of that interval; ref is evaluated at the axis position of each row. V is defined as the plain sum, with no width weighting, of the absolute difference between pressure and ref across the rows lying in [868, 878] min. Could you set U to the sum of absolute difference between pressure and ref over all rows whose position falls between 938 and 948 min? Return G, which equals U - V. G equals -3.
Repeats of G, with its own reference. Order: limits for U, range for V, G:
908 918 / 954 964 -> 19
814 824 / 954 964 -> 0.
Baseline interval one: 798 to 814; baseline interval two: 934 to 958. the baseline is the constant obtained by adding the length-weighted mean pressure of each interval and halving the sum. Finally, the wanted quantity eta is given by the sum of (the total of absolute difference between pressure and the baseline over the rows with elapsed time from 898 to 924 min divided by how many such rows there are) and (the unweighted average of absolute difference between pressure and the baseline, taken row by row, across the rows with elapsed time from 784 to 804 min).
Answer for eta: 12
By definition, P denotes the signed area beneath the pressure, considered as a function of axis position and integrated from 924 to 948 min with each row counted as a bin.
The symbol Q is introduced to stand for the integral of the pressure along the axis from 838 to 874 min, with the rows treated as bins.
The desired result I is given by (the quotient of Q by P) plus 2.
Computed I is 3.11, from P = 765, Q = 849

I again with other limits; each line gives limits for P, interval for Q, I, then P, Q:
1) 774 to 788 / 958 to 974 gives 3.13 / 453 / 513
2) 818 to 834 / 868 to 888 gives 3.26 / 467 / 587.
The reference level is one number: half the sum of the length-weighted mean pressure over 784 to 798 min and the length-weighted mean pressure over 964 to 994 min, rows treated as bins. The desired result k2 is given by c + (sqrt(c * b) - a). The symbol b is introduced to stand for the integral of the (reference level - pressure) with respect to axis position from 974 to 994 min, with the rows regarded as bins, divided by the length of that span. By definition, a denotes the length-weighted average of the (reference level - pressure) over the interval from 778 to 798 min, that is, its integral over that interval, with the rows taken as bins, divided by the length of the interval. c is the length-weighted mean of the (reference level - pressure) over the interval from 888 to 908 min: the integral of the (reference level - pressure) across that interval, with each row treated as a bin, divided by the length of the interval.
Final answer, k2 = 12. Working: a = -0.6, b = 0.4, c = 9.8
